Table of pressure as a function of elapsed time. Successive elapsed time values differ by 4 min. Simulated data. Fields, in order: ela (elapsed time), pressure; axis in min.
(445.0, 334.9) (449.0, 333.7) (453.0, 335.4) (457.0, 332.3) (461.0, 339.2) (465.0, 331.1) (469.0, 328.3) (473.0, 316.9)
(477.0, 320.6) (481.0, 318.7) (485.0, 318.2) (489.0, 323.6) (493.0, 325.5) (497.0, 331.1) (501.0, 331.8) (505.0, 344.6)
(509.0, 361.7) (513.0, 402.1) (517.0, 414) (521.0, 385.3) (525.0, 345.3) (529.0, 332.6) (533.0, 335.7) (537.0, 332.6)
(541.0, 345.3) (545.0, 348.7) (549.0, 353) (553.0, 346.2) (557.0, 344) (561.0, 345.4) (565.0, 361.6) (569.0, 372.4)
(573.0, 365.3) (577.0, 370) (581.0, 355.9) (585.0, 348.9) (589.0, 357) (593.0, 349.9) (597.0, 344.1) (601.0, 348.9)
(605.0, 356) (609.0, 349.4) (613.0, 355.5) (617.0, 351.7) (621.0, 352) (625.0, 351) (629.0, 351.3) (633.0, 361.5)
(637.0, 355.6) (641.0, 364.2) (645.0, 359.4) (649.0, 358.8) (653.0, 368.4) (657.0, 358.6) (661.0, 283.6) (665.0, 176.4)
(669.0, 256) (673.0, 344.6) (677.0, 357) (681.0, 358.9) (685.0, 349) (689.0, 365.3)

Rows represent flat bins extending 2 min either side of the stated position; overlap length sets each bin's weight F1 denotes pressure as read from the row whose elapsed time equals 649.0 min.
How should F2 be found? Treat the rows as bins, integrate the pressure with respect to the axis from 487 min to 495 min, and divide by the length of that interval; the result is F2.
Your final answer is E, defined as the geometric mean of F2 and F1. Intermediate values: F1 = 358.8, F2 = 325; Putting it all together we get 341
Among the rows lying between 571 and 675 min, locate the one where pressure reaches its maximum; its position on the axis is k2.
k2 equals 577.0 min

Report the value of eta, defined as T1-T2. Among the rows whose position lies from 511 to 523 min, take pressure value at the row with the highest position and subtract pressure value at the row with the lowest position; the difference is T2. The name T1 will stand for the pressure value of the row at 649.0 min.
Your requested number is 376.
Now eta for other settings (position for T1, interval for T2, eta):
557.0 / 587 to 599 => 357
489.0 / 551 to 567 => 308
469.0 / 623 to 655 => 311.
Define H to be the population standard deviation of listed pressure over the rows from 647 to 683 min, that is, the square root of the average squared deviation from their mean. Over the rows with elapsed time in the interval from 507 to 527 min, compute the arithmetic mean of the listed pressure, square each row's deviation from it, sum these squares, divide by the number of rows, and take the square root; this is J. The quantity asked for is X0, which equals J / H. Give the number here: 0.4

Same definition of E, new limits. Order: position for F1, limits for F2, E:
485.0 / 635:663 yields 334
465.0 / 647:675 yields 319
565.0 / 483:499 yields 343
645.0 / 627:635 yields 358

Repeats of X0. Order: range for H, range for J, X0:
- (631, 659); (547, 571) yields 2.6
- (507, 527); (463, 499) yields 0.2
